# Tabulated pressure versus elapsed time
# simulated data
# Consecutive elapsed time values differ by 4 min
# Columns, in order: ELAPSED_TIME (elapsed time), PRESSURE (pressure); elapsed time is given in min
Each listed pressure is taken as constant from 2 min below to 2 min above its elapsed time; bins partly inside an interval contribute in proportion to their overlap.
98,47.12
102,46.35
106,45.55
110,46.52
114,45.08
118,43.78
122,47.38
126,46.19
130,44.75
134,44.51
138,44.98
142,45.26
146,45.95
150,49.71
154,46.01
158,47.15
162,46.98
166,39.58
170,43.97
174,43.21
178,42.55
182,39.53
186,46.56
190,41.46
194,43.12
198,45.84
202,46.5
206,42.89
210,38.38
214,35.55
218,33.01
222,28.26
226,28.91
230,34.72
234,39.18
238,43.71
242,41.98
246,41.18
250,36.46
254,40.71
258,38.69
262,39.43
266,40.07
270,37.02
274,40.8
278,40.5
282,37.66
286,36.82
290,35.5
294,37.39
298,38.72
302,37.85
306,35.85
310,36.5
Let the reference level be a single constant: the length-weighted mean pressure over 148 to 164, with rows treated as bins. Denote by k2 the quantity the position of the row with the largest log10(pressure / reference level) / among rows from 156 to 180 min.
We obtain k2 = 158 min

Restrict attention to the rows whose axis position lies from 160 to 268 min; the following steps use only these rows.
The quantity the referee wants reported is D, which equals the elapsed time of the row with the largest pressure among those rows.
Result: 162 min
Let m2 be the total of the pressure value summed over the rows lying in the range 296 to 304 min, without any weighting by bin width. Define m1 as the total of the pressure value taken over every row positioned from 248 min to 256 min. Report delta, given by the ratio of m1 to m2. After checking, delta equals 1.01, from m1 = 77.2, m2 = 77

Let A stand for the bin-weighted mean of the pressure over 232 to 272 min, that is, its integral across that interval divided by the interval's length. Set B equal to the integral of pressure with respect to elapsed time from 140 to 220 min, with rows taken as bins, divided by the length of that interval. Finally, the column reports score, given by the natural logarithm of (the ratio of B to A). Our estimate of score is 0.08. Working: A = 40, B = 43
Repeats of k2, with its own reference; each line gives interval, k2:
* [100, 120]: 110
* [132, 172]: 150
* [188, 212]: 202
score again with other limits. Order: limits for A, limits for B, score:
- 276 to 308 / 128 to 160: 0.20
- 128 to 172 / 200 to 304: -0.17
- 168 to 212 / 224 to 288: -0.11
